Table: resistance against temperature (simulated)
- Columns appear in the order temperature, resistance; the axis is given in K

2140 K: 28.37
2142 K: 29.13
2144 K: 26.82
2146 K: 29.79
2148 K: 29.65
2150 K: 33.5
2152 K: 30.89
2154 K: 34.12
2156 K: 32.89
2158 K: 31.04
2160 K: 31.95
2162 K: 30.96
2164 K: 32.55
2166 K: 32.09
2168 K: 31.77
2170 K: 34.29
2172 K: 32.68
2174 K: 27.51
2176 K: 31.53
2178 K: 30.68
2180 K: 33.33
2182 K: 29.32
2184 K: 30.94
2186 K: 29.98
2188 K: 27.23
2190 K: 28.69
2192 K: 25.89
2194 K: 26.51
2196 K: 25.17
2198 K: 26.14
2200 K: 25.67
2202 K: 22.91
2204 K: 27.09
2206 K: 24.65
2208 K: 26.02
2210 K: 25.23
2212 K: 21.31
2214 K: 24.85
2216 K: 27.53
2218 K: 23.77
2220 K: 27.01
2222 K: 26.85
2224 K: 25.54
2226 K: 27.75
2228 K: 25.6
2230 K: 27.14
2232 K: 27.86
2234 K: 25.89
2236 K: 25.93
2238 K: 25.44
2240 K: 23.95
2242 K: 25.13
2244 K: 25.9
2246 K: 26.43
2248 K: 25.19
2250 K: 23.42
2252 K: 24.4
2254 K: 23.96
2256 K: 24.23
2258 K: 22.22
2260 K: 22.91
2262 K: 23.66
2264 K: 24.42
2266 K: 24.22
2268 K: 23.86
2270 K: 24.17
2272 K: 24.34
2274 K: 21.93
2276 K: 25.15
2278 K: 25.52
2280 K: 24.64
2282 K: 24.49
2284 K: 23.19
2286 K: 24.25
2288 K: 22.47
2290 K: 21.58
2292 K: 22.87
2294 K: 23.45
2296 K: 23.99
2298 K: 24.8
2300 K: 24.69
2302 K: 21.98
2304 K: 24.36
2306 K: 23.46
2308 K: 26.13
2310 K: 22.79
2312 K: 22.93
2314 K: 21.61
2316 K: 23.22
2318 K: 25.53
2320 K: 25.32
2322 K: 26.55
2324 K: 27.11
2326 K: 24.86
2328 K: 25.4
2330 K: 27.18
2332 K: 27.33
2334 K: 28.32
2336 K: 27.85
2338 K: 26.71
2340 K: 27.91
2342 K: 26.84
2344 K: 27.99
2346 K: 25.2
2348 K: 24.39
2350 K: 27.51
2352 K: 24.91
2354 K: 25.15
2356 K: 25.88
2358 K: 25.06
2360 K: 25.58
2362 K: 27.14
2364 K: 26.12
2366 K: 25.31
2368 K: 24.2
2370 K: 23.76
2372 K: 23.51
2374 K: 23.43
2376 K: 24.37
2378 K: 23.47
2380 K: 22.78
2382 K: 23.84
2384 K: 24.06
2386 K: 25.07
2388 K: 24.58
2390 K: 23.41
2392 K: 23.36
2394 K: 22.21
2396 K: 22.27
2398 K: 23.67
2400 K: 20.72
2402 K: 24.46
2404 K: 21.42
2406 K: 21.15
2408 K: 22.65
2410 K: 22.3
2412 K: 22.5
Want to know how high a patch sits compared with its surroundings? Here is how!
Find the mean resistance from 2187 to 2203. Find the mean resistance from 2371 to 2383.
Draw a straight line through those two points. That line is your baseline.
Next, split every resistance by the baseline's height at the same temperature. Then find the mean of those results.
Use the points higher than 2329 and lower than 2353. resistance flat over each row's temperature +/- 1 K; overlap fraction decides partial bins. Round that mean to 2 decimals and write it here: 1.12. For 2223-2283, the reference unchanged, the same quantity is 0.98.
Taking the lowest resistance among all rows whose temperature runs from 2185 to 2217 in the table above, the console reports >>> 21.31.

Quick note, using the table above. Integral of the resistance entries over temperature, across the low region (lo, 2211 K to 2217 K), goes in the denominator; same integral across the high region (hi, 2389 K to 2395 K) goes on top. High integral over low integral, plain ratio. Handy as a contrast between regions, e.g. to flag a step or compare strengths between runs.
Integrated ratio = 0.94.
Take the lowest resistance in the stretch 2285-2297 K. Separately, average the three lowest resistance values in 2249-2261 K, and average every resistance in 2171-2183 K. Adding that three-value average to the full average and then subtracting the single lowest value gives 32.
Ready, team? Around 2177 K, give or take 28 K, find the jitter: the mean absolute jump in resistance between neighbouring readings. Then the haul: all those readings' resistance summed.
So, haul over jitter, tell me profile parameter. 419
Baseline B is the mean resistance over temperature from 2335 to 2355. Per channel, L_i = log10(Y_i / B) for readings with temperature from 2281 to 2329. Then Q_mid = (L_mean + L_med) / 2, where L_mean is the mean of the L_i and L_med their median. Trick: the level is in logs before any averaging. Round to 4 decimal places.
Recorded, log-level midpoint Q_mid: -0.0411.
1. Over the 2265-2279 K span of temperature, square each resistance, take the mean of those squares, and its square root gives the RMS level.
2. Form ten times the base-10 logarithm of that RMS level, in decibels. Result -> 13.8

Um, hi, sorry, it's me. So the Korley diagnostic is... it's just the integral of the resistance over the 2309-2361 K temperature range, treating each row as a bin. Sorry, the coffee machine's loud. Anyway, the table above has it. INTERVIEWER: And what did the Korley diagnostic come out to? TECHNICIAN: 1338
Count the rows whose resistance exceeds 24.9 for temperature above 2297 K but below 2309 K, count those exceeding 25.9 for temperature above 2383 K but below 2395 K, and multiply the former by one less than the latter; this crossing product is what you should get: -1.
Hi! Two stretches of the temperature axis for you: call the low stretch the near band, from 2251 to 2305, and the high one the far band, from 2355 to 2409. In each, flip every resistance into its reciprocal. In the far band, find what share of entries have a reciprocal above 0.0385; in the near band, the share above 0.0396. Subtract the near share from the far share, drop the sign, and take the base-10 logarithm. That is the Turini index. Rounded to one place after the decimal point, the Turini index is -1.4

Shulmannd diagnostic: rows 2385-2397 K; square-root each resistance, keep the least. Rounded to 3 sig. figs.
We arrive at 4.71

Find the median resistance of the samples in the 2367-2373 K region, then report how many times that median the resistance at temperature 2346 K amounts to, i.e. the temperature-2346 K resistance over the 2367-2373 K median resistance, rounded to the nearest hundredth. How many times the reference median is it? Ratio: 1.06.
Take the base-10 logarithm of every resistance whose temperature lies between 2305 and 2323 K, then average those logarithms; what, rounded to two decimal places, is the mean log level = 1.38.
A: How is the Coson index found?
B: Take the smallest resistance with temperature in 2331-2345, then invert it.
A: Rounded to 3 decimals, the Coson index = 0.037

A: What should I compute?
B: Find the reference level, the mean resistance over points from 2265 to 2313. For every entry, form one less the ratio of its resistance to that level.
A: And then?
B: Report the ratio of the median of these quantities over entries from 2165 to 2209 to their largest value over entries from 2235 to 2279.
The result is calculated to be -2.3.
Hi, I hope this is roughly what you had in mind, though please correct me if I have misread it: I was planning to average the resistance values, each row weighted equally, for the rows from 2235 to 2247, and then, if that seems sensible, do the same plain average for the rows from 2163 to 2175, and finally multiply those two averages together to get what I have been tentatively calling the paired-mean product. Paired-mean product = 810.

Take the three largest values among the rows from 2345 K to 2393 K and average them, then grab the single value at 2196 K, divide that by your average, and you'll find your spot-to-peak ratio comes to 0.93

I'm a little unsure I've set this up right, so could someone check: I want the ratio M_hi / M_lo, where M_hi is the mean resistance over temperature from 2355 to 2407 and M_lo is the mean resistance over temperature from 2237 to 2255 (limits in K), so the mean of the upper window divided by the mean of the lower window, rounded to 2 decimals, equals 0.96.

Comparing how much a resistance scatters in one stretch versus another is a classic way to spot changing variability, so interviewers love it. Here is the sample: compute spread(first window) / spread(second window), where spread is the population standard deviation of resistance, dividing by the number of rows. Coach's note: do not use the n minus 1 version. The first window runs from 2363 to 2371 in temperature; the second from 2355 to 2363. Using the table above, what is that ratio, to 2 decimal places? 1.21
